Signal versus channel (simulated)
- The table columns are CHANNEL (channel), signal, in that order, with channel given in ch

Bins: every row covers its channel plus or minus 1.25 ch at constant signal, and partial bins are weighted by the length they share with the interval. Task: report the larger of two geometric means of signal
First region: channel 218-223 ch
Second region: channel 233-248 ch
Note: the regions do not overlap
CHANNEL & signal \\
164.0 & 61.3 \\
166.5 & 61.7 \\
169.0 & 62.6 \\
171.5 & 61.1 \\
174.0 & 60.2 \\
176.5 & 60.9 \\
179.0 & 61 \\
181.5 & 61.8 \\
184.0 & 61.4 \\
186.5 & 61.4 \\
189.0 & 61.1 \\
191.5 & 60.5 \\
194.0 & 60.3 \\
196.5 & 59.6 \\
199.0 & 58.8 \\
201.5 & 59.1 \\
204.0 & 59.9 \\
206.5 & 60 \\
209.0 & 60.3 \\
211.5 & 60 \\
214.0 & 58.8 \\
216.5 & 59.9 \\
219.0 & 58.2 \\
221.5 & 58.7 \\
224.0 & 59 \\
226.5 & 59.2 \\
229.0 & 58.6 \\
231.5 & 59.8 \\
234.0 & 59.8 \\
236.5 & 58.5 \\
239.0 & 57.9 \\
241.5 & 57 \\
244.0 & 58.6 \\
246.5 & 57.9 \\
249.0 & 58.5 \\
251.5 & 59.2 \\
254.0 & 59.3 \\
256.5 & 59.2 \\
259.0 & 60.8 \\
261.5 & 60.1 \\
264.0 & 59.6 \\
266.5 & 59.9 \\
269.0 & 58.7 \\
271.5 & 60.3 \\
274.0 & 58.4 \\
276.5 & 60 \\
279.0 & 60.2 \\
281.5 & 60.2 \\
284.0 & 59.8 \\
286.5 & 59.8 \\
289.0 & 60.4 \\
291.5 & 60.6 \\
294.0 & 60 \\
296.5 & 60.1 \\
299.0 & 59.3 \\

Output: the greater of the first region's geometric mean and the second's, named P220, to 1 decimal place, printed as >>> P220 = 58.4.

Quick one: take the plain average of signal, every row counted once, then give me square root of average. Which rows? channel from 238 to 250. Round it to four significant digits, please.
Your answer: 7.614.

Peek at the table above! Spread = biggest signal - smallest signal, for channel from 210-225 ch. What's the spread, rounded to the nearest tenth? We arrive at 1.8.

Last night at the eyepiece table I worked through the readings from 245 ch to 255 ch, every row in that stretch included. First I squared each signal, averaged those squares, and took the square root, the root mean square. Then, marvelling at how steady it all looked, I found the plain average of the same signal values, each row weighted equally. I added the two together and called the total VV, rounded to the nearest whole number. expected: 117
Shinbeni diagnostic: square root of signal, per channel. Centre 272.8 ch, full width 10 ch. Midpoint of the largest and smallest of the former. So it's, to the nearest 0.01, 7.70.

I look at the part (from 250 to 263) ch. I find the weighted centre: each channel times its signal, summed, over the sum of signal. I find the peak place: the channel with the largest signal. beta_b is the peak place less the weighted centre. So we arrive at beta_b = 2.5 ch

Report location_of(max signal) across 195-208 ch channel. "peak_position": 206.5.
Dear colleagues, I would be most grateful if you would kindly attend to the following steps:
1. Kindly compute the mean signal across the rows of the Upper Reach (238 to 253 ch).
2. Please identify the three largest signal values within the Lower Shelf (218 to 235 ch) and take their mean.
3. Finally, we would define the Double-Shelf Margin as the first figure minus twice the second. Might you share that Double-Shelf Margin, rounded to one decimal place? -61.0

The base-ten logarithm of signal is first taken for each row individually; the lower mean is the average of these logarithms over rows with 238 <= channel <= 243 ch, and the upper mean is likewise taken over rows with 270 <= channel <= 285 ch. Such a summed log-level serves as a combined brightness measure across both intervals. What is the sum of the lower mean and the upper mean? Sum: 3.54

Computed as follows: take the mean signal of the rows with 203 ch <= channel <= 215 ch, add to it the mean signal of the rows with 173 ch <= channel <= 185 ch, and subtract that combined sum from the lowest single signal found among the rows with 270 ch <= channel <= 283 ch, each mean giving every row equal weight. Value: -62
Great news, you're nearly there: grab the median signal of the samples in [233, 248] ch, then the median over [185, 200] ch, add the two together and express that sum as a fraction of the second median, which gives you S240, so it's 1.96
